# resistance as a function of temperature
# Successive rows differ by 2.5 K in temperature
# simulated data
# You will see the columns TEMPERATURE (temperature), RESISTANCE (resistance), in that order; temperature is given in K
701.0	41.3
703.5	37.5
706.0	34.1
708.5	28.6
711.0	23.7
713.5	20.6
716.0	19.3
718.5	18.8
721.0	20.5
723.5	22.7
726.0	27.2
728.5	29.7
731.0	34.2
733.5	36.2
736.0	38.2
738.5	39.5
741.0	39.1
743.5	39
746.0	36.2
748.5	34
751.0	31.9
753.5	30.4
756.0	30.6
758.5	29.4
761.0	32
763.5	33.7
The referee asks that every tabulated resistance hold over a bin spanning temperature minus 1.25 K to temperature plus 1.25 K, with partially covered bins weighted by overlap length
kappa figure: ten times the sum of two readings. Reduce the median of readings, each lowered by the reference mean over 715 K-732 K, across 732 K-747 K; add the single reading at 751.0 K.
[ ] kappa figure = 459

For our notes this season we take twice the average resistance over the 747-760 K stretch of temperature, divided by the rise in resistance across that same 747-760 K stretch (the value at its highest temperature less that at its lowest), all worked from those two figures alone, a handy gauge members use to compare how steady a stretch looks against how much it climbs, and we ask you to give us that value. -14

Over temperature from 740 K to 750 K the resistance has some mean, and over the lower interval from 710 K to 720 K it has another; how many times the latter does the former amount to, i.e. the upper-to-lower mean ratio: 1.80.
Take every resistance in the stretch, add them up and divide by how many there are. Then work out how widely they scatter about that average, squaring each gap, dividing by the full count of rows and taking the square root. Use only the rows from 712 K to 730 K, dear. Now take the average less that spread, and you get 19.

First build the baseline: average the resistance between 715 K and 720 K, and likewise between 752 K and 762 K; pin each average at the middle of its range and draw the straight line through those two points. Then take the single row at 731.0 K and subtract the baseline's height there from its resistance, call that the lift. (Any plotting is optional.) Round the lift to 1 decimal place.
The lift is 11.2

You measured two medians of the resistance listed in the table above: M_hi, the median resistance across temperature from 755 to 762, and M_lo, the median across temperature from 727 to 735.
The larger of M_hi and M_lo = 34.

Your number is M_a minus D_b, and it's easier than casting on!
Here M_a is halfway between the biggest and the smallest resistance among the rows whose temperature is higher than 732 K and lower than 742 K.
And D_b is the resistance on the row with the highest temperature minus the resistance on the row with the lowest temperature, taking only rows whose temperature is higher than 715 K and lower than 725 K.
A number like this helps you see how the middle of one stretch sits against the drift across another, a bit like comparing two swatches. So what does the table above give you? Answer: 34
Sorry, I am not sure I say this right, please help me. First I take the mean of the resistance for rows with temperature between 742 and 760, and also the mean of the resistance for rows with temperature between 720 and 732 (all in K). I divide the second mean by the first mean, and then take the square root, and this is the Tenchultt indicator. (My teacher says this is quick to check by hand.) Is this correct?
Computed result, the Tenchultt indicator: 0.90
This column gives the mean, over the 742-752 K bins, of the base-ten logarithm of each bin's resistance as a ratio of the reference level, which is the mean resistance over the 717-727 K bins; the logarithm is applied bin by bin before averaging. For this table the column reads 0.20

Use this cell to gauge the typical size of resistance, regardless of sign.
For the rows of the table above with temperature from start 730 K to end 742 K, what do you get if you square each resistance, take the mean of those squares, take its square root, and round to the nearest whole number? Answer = 37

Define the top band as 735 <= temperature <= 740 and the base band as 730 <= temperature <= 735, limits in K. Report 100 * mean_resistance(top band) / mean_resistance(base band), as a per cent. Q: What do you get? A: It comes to 110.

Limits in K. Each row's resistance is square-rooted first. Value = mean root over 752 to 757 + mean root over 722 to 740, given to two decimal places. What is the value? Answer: 11.20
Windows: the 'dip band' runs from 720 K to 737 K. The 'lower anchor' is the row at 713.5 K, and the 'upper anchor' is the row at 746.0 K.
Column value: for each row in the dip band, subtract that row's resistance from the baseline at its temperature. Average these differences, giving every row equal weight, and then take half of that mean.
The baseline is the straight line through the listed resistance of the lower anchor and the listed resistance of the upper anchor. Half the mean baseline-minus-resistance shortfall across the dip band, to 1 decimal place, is -1.0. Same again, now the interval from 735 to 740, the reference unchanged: -3.4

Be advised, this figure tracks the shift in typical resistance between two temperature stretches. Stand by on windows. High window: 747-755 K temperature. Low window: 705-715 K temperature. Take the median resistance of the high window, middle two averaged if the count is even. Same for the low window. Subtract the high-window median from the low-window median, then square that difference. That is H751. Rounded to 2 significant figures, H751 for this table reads 33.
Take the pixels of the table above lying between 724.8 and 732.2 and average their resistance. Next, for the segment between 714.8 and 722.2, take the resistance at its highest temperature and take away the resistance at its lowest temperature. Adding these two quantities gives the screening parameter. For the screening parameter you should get 32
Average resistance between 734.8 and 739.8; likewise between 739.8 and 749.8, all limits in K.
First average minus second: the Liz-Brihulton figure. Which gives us 1.8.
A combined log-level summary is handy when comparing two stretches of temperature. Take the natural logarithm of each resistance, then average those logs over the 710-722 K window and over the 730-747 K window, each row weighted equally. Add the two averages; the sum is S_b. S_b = 6.64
